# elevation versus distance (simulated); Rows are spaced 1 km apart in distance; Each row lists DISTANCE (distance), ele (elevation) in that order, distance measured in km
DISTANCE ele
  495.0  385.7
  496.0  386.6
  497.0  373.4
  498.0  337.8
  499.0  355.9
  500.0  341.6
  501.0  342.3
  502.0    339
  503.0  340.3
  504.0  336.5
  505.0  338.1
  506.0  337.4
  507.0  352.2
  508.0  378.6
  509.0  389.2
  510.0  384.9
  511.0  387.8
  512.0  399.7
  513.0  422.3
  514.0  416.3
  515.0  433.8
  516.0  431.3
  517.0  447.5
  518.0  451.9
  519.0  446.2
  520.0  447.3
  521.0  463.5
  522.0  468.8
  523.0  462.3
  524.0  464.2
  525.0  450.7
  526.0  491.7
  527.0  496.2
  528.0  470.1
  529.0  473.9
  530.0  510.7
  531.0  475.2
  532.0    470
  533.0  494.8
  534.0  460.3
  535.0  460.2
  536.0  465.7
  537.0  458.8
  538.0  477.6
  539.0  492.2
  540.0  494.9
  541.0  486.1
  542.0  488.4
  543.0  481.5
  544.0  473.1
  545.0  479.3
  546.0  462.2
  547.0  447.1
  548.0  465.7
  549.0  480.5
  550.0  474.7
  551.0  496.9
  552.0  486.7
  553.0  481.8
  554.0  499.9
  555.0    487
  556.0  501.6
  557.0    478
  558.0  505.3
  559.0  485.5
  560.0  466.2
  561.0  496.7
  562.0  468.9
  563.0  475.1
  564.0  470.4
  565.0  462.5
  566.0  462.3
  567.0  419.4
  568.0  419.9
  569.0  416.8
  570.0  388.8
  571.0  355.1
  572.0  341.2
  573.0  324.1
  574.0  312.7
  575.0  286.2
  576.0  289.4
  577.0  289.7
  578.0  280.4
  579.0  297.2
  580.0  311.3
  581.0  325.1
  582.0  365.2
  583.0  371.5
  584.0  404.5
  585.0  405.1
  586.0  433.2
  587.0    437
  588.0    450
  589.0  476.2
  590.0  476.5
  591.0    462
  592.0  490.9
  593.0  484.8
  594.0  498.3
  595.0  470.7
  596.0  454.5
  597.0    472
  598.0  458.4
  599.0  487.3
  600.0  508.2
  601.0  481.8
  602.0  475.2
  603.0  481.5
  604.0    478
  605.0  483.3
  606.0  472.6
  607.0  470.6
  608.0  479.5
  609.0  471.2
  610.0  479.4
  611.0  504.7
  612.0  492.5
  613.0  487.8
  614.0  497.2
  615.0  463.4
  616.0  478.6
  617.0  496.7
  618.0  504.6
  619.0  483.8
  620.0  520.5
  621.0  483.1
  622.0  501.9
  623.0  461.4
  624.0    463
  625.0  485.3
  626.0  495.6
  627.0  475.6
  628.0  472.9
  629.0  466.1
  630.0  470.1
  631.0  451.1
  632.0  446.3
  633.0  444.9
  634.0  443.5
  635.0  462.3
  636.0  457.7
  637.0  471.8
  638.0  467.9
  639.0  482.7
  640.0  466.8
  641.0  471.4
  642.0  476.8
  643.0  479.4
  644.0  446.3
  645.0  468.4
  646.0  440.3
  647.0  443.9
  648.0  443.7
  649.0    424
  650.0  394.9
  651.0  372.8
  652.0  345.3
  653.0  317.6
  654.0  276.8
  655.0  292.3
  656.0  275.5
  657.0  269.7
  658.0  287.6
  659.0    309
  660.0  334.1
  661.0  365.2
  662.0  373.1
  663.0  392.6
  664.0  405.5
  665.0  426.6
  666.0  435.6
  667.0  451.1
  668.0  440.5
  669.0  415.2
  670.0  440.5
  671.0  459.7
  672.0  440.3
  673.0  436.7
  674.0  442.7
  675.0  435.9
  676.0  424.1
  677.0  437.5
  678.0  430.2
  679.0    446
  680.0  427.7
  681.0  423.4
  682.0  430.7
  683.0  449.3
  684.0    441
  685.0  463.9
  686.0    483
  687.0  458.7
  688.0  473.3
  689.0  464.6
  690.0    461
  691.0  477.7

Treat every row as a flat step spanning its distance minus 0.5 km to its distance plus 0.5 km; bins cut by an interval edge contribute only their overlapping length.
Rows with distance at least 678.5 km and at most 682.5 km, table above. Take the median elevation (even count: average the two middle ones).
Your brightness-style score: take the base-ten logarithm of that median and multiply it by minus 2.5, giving -6.58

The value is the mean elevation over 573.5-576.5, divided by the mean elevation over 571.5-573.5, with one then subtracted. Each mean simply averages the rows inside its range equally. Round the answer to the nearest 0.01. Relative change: -0.11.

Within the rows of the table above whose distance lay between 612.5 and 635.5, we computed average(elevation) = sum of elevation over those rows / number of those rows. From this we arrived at 476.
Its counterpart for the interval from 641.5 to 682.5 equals 402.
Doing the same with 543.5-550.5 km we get 469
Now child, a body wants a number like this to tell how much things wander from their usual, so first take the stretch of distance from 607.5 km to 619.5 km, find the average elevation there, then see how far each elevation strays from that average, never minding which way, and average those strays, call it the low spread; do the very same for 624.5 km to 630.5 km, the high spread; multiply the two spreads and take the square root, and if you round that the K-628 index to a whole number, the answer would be 10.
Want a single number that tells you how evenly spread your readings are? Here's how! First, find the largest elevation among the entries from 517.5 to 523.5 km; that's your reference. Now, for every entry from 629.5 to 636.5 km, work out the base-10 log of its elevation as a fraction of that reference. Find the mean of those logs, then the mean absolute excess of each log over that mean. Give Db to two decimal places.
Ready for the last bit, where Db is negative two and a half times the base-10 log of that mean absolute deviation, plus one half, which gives 5.76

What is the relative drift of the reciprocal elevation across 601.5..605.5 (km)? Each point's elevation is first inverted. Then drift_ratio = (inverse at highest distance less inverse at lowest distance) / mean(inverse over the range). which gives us -0.017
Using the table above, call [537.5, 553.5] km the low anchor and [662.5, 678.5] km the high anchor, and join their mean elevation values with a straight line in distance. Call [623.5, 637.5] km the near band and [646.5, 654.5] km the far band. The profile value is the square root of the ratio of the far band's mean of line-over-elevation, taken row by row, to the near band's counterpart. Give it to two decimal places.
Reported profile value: 1.11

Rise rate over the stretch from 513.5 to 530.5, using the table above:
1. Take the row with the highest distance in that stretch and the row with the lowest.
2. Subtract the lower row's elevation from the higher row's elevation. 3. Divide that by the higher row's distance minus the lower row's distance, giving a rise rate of 5.9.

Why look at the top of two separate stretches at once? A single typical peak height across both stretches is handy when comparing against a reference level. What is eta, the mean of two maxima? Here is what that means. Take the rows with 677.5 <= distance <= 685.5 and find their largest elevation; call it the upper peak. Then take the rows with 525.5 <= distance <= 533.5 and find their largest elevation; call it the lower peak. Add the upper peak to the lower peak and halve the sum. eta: 487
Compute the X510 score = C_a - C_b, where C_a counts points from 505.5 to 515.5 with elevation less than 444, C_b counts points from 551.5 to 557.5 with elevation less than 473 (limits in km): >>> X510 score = 10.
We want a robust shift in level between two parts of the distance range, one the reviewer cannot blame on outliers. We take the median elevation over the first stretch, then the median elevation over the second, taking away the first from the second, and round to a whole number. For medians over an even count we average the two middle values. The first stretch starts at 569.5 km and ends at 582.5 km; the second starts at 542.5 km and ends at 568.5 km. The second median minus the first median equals 164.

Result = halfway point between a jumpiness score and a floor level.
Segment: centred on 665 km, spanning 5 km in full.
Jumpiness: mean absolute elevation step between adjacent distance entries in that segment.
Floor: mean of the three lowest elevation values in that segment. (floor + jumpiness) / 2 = 211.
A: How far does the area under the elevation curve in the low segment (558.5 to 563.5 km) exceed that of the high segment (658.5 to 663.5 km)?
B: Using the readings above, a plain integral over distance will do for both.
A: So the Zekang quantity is 618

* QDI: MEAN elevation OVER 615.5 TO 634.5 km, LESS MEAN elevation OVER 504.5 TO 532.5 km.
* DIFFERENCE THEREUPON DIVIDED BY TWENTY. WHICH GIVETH 2.1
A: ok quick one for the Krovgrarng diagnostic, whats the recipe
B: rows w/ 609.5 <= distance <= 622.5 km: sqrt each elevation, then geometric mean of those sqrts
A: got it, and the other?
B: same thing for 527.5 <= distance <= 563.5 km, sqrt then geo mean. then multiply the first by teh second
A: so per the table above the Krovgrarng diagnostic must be 486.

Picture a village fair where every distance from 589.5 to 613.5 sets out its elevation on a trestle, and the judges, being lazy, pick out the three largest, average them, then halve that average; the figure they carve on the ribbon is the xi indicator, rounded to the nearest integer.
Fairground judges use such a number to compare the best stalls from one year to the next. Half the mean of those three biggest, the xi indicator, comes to 252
